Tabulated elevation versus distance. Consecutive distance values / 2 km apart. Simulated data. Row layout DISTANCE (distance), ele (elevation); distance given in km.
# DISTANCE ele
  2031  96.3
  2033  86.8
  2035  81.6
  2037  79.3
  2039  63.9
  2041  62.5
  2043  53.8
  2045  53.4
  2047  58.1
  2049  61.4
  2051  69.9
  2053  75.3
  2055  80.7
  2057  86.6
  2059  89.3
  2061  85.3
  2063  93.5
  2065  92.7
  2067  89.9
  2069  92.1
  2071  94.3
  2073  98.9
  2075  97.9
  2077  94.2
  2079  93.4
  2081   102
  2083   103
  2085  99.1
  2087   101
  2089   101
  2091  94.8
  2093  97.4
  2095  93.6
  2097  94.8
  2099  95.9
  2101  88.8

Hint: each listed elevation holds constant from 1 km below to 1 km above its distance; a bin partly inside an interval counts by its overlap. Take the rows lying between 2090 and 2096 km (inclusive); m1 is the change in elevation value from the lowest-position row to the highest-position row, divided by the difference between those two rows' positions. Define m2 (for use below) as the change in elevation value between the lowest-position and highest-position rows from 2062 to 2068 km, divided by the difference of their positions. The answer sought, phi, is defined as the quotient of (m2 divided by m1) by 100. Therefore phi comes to 0.03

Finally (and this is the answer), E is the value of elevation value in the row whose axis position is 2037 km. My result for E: 79.3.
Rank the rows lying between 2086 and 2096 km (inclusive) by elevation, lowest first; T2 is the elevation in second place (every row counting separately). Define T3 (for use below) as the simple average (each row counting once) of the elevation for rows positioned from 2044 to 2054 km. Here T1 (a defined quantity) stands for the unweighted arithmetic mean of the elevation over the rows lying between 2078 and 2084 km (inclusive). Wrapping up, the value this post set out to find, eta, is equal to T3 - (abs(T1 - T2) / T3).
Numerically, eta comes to 63.5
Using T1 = 99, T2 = 94.8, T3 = 63.6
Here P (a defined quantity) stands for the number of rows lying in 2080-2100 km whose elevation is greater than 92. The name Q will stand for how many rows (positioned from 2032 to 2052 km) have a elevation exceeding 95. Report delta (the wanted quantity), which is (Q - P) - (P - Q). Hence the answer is -20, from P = 10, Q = 0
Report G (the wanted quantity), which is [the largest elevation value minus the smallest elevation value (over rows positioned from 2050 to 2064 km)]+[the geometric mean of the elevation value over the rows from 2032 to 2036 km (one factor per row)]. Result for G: 108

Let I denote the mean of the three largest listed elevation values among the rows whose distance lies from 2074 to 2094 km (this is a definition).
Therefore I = 102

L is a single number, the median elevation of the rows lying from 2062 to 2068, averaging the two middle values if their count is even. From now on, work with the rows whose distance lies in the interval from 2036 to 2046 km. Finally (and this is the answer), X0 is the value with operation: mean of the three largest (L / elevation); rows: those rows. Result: 1.65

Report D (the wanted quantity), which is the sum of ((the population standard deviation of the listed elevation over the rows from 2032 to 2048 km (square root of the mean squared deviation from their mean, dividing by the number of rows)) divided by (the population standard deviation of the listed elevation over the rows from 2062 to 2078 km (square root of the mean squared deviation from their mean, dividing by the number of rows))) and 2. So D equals 6.5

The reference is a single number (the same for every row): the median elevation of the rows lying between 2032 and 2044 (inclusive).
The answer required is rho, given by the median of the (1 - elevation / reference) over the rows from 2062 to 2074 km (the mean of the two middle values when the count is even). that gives -0.30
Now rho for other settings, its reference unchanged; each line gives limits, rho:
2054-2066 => -0.23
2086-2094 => -0.39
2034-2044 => 0.11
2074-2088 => -0.38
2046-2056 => 0.02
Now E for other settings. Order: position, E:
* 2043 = 53.8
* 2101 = 88.8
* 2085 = 99.1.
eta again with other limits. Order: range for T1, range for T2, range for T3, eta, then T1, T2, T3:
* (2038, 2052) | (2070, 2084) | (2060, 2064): 89.0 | 60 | 94.2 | 89.4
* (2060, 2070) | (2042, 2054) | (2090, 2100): 94.9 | 91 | 53.8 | 95.3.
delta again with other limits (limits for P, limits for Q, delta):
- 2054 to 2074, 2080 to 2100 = 4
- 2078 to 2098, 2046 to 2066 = -20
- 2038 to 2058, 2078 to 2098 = 12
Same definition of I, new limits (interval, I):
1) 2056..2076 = 97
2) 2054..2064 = 90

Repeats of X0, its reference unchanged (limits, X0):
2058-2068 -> 1.05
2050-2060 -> 1.24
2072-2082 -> 0.97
